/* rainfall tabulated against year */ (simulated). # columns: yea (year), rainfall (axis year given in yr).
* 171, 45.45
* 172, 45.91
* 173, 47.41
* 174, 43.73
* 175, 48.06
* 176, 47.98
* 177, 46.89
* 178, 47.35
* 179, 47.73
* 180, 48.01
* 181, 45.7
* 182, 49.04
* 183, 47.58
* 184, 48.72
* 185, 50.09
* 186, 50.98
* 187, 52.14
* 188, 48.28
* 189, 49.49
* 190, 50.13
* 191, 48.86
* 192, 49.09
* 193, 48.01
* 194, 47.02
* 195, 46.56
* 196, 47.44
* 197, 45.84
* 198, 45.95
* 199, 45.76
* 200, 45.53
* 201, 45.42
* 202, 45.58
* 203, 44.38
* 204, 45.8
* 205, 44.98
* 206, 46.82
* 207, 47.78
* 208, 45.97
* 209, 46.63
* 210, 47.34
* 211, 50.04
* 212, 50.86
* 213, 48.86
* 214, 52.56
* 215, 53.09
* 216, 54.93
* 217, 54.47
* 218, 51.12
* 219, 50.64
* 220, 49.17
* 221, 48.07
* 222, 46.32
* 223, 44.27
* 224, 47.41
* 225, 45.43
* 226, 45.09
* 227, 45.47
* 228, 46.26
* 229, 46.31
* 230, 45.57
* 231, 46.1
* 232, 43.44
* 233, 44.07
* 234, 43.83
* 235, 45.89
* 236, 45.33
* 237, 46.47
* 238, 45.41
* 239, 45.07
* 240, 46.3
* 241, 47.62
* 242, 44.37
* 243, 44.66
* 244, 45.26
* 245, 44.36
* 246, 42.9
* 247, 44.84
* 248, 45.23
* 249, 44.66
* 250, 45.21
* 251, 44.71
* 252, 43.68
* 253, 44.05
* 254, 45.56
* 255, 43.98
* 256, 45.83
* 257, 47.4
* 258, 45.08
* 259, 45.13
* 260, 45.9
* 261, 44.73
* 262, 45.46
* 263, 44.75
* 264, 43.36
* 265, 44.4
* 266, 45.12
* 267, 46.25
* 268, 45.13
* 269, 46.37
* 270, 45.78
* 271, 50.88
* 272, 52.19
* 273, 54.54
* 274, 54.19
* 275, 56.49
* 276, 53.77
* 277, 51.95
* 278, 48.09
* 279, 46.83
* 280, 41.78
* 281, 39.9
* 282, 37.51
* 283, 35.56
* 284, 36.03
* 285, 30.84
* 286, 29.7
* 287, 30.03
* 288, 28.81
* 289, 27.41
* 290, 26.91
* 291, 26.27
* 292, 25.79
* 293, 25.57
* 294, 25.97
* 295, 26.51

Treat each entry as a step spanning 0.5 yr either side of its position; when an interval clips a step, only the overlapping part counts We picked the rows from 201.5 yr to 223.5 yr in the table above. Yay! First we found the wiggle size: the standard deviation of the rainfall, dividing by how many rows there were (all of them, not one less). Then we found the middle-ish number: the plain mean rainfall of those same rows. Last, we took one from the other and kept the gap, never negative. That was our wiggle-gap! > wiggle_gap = 45.5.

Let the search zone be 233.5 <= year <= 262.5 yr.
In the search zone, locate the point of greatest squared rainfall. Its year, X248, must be 241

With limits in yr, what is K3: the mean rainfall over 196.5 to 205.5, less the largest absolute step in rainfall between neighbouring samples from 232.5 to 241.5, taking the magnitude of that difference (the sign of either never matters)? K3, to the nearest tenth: 43.4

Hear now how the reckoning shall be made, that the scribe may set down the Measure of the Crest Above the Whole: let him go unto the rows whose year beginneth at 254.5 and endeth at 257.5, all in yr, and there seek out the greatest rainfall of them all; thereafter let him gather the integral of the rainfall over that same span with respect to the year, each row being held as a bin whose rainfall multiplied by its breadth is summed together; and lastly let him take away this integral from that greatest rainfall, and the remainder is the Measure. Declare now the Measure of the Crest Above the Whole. -89.8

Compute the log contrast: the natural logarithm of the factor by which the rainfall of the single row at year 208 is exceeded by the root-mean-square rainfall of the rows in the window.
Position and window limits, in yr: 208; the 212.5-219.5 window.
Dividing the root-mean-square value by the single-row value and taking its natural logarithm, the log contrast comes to 0.13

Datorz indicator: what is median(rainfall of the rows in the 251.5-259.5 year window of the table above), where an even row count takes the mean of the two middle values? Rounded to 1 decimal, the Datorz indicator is 45.1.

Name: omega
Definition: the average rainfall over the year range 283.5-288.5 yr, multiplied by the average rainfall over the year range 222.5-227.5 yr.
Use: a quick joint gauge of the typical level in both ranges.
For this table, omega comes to 1415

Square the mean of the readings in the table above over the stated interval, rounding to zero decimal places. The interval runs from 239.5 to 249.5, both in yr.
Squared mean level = 2027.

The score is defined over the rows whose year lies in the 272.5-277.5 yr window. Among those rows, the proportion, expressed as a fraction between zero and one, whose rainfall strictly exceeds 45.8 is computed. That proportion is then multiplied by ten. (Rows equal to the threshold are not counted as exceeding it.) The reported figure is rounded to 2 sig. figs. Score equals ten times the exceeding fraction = 10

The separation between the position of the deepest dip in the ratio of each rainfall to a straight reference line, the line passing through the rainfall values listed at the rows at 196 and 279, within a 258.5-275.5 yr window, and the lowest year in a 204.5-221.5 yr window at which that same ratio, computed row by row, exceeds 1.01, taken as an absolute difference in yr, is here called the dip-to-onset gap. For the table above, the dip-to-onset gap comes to 53 yr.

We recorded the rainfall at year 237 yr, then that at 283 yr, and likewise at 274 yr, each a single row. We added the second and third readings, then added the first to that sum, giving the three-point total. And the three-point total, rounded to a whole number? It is 136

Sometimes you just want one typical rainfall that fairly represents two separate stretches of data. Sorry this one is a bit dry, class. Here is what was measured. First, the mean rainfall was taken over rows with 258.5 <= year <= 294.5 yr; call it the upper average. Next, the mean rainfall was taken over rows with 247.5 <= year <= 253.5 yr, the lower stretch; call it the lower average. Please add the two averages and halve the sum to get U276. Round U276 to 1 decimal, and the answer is 42.8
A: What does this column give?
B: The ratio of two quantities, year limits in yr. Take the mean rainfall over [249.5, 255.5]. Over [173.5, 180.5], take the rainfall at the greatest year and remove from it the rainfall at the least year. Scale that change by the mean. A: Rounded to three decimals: 0.096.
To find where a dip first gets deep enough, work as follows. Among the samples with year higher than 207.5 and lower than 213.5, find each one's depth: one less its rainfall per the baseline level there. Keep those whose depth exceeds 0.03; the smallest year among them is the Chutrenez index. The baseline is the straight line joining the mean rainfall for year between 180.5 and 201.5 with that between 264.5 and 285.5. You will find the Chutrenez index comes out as 208 yr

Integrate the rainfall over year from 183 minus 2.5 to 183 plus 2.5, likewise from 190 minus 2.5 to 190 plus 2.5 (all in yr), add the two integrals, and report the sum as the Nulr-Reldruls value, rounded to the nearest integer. 487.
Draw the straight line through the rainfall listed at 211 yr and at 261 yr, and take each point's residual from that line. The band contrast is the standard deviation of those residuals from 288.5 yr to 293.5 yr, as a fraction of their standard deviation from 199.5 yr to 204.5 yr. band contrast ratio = 1.1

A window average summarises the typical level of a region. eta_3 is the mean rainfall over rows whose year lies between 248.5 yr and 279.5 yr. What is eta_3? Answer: 47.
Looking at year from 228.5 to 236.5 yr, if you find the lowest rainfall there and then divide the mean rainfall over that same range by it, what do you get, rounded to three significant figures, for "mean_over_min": 1.04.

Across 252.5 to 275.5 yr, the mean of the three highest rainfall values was 55.1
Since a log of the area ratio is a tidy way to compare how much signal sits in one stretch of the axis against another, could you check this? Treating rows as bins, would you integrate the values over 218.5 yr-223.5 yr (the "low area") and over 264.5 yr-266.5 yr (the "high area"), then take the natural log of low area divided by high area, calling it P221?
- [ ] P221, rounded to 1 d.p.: 1.0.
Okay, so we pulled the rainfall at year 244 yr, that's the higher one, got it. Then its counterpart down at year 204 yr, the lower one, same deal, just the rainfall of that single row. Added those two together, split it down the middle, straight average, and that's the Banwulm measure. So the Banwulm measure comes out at 45.5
